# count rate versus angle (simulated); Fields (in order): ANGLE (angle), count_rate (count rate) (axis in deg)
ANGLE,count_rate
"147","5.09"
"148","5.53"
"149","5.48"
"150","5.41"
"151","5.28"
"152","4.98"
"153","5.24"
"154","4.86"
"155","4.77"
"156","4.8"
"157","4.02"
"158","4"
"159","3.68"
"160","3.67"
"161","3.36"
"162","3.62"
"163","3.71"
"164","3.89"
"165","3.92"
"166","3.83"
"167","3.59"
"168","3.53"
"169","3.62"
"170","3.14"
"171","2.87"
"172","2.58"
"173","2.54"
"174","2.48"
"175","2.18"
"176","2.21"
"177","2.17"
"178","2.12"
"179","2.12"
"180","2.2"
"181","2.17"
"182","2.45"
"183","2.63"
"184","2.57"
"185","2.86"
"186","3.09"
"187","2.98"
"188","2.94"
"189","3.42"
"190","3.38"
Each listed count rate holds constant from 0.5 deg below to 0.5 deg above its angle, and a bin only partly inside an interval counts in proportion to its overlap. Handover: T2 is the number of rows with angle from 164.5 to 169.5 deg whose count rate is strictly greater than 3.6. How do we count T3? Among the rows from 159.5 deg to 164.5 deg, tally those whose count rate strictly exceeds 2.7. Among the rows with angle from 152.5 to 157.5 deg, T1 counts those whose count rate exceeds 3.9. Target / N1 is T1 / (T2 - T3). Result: -2.5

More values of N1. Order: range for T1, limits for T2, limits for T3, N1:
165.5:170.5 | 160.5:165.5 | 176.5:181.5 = 0.0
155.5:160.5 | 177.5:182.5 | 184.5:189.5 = -0.6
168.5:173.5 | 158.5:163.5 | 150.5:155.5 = 0.0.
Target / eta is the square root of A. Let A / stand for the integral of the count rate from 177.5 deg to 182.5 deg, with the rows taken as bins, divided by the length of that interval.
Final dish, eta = 1.49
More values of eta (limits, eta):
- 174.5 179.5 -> 1.47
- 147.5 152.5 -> 2.31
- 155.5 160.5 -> 2.01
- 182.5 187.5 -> 1.68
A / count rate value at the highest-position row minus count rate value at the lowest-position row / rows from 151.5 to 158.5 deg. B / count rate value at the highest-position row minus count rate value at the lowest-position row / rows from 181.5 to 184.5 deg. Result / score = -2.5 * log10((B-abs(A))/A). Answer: 0.1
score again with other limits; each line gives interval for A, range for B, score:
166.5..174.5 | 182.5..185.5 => 0.3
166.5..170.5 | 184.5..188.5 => 0.2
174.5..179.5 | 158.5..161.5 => -2.0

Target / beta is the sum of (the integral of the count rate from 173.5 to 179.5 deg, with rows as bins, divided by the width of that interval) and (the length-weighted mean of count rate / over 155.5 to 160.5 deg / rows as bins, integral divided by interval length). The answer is 6.2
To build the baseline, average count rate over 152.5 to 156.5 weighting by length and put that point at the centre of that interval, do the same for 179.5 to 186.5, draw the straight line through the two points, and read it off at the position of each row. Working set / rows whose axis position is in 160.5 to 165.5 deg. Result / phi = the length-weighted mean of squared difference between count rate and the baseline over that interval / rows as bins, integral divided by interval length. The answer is 0.37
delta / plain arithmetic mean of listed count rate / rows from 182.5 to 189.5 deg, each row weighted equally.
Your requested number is 2.9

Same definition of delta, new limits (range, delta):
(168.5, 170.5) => 3.4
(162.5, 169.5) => 3.7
